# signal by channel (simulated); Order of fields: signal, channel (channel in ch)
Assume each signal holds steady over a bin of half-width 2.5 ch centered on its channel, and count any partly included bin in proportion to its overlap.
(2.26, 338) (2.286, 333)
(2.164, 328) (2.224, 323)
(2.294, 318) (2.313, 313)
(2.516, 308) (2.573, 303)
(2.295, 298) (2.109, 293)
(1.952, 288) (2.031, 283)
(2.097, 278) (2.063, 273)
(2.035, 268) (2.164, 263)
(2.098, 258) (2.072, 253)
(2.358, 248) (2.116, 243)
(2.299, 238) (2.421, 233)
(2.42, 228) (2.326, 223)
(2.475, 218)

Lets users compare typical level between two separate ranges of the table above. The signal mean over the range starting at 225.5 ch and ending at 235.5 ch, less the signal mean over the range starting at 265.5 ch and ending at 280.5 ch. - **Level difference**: 0.4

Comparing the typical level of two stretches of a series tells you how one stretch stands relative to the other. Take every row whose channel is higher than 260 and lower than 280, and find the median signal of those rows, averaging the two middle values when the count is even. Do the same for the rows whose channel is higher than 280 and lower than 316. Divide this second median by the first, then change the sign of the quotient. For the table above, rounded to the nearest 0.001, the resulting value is -1.103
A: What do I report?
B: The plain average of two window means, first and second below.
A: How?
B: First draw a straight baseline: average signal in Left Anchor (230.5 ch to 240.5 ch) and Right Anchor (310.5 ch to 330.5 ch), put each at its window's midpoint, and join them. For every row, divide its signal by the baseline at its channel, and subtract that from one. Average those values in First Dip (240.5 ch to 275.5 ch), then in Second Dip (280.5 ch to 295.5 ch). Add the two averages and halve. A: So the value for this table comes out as 0.10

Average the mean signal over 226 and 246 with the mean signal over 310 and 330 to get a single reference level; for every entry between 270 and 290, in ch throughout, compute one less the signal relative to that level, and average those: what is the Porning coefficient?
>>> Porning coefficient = 0.11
